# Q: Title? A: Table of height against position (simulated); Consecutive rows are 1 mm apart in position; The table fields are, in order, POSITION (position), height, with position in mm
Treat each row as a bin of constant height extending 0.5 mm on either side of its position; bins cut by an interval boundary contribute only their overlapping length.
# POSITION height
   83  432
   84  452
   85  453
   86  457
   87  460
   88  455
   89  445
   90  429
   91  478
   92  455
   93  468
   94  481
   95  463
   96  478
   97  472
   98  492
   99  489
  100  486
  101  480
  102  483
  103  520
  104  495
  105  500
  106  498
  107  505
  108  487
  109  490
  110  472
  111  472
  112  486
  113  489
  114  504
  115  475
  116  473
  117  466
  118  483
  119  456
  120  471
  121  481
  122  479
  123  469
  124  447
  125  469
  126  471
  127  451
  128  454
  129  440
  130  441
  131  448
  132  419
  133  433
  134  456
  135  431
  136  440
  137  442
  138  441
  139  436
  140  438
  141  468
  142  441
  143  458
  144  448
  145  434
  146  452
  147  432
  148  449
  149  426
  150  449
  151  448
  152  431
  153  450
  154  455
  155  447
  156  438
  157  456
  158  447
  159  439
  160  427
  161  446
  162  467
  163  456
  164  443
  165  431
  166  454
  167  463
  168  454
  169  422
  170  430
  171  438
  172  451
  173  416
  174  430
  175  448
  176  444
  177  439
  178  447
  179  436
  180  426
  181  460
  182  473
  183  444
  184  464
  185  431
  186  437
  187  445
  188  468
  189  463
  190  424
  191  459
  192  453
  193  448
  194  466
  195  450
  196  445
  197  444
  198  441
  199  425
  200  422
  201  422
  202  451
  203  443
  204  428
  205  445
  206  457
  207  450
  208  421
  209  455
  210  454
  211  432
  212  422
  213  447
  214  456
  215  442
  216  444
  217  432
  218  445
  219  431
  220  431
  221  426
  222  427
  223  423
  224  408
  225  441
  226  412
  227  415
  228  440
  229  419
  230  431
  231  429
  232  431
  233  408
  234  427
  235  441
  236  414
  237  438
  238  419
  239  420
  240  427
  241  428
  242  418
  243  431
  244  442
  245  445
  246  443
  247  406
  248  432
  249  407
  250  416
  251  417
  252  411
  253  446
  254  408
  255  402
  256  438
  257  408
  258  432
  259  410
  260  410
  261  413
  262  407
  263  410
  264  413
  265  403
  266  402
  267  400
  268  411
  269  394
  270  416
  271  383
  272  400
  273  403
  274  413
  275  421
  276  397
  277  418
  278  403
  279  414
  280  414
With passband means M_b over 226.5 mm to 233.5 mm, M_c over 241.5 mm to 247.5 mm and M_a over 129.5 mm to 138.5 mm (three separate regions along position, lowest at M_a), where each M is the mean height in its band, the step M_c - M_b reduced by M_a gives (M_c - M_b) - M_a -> -433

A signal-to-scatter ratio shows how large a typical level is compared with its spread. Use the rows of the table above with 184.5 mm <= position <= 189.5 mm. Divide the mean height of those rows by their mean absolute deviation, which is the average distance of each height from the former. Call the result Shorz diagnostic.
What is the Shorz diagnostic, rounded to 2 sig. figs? 34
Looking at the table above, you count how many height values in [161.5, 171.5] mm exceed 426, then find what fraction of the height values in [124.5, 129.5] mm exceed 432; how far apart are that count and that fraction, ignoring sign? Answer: 8.0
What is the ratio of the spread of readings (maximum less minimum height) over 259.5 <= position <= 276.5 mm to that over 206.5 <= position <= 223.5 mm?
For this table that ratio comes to 1.1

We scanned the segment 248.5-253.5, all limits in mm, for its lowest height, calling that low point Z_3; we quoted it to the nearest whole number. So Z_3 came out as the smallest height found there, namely 407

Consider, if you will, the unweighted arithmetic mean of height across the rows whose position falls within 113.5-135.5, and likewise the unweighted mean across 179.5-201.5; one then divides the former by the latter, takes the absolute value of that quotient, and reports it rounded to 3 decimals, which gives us 1.031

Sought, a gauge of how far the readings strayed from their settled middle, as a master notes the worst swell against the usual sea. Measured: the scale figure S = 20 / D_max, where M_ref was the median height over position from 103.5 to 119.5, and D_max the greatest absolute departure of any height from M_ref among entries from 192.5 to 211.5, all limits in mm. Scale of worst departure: 0.305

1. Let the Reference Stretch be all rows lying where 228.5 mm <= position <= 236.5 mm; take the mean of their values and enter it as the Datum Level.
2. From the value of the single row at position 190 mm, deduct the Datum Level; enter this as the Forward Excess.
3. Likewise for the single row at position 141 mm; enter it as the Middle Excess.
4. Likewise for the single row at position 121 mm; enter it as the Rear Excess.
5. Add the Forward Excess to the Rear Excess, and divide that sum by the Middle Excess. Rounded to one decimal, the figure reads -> 1.3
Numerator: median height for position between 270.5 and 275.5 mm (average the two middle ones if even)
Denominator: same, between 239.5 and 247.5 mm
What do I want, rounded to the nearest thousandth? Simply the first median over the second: 0.938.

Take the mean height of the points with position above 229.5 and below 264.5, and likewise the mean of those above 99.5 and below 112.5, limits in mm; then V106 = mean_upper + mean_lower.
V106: 913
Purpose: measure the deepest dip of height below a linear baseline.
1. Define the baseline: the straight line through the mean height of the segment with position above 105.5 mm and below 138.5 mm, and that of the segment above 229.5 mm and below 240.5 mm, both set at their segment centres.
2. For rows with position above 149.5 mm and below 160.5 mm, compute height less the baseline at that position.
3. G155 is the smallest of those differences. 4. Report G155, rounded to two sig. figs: -25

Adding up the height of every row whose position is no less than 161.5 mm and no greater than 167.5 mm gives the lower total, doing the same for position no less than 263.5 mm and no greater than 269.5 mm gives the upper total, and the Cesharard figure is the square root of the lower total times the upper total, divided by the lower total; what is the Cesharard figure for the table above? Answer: 0.945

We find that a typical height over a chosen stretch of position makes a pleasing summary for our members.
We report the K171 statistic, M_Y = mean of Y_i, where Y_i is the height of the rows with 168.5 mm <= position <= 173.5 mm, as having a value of 431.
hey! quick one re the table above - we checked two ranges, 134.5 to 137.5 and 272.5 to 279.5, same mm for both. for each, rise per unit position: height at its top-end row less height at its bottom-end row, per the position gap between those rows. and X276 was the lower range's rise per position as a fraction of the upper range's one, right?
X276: 3.0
